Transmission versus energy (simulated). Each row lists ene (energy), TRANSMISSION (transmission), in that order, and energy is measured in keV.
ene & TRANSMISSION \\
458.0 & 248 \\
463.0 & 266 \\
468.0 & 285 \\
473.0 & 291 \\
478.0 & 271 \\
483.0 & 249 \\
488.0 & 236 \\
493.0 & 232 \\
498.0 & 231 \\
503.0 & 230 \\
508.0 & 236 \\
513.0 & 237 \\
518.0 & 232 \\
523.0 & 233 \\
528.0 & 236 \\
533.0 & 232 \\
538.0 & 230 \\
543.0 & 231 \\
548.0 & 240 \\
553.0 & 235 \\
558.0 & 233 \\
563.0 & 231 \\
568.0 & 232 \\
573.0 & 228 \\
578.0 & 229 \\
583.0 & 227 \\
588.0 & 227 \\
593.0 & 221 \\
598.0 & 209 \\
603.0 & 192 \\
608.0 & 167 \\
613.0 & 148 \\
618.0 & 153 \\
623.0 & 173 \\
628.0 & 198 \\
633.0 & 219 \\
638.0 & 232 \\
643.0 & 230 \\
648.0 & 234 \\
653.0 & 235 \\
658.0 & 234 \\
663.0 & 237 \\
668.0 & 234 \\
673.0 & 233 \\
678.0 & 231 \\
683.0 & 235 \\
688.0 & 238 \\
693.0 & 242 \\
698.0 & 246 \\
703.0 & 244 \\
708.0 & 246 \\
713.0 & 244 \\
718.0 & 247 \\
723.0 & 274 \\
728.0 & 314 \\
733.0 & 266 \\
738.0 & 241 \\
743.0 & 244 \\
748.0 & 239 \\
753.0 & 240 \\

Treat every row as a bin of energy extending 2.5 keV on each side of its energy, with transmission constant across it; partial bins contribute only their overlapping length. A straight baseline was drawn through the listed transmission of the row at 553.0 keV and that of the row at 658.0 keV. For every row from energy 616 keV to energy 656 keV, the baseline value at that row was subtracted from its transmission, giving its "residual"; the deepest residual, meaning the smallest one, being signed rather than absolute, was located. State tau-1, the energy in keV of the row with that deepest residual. 618.0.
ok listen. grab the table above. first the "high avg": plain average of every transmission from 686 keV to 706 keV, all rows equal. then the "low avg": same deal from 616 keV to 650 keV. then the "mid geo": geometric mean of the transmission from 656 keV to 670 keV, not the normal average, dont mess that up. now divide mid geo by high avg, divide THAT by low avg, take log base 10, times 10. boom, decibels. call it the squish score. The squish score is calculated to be -23.3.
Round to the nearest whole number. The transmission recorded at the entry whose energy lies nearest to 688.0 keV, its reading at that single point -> 238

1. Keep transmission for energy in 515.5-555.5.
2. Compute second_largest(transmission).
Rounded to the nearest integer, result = 236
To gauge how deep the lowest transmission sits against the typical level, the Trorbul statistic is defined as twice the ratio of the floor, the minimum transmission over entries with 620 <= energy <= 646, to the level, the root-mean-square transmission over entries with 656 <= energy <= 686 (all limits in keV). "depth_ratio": 1.48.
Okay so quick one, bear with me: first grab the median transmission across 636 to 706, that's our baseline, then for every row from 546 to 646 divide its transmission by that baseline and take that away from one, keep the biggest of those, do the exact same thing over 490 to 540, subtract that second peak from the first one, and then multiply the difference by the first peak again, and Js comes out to 0.13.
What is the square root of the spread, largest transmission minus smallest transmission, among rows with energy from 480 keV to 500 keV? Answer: 4.2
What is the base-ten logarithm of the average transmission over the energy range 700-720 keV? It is 2.390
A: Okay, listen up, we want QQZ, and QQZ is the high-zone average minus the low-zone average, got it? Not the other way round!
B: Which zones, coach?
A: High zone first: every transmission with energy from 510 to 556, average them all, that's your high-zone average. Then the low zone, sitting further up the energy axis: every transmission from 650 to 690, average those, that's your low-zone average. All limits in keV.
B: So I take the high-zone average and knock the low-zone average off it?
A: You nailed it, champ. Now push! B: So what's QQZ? -1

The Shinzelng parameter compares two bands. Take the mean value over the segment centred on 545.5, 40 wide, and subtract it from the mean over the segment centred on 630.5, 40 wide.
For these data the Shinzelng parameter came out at -35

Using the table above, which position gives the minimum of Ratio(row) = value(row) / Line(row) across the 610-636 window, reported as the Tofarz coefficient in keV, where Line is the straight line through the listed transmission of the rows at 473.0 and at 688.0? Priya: 613.0 keV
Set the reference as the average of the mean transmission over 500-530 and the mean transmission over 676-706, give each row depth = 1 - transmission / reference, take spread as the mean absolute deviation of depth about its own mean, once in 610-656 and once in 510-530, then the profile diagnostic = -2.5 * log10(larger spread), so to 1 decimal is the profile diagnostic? 2.2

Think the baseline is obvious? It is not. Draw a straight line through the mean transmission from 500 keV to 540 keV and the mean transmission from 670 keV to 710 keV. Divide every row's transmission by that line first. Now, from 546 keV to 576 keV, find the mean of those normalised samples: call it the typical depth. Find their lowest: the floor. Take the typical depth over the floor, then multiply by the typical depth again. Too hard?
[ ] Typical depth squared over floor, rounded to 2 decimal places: 1.02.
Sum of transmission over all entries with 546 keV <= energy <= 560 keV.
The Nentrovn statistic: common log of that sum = 2.85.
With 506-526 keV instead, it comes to 2.97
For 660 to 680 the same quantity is 2.97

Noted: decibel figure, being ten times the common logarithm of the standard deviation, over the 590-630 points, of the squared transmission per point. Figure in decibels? 40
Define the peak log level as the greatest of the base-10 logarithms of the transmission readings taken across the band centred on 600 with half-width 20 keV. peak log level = 2.36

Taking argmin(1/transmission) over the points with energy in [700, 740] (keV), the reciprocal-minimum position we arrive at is 728.0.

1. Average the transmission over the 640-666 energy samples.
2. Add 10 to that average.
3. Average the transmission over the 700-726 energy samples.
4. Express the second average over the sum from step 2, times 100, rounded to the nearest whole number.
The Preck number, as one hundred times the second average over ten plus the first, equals 103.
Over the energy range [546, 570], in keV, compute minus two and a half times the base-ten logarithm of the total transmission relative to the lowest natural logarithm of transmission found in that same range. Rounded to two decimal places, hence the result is -5.83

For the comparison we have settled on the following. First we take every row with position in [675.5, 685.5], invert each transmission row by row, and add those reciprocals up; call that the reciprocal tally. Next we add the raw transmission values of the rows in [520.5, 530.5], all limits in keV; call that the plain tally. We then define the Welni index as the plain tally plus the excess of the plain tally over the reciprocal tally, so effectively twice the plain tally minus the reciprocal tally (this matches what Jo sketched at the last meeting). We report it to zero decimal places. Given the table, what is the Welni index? 938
